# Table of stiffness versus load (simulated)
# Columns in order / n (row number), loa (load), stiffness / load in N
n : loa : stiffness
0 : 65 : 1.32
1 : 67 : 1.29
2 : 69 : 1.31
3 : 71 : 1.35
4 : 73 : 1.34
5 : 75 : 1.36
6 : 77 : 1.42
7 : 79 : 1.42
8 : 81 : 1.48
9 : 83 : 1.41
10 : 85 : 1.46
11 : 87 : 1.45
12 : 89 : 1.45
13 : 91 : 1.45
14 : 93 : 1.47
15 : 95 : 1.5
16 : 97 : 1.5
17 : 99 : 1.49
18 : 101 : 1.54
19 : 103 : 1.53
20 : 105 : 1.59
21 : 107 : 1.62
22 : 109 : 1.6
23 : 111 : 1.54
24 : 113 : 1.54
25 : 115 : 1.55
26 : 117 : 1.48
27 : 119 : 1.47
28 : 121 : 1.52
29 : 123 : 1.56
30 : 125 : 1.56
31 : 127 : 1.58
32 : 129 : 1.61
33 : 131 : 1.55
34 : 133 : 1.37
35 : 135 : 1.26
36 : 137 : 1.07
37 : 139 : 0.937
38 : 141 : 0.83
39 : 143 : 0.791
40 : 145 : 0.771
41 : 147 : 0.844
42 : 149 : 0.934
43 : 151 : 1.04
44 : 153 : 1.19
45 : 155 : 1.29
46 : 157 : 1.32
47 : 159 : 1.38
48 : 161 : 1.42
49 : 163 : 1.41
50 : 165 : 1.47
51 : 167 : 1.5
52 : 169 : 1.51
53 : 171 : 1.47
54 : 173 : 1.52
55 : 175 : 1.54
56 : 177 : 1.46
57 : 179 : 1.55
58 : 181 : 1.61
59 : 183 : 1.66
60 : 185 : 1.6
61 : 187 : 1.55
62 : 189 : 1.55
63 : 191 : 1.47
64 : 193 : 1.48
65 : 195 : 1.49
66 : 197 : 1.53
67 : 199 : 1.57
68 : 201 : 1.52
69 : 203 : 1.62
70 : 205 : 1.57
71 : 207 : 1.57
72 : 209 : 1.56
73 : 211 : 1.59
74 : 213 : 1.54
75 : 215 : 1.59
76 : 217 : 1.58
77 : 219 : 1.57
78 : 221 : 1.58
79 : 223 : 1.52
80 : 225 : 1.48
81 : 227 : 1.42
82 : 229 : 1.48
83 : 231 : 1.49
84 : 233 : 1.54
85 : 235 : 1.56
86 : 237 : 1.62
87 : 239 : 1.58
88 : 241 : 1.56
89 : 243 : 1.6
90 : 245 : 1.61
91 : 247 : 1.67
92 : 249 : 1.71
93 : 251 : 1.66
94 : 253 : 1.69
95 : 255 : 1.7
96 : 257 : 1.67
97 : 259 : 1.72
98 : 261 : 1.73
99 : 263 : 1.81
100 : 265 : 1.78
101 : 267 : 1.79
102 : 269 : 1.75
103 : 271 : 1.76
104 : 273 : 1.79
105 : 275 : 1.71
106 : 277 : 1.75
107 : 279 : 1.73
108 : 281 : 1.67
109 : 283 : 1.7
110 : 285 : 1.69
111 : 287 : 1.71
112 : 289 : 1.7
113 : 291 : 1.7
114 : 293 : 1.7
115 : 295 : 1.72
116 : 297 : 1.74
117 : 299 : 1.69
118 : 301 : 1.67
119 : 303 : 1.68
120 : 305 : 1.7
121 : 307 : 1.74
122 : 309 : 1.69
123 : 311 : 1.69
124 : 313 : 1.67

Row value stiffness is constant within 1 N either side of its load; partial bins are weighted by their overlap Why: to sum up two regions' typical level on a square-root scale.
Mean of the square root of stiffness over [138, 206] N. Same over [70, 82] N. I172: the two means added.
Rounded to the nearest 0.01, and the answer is 2.34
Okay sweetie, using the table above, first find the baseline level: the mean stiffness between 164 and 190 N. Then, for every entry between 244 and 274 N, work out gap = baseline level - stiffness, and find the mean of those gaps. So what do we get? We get -0.2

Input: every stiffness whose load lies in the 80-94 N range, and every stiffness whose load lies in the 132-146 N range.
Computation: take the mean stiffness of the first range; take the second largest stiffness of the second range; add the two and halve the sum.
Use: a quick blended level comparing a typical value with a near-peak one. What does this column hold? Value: 1.36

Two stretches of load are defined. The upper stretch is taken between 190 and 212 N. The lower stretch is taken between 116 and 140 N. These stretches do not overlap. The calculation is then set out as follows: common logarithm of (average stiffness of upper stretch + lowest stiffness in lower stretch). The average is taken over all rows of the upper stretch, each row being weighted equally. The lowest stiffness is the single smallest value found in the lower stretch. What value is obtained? 0.39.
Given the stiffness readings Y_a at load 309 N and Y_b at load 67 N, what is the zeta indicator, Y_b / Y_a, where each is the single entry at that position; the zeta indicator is 0.76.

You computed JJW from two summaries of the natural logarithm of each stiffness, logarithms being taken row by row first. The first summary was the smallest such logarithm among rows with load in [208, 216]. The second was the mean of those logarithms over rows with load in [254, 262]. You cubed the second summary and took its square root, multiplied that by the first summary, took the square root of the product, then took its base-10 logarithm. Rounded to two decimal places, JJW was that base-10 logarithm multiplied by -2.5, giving 0.97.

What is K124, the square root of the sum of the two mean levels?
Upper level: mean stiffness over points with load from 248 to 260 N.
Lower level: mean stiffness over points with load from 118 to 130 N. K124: 1.80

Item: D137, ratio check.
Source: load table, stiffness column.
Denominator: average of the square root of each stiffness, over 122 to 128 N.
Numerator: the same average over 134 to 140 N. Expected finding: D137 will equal 0.832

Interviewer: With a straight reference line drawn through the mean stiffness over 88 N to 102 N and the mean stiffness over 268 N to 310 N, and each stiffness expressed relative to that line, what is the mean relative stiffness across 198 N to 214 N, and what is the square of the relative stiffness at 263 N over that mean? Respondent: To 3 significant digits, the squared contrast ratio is 1.23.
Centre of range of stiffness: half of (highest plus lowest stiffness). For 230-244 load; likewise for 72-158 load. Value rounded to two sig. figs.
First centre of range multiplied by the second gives 1.9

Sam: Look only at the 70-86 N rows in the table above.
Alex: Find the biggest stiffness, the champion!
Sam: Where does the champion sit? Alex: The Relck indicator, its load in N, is 81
